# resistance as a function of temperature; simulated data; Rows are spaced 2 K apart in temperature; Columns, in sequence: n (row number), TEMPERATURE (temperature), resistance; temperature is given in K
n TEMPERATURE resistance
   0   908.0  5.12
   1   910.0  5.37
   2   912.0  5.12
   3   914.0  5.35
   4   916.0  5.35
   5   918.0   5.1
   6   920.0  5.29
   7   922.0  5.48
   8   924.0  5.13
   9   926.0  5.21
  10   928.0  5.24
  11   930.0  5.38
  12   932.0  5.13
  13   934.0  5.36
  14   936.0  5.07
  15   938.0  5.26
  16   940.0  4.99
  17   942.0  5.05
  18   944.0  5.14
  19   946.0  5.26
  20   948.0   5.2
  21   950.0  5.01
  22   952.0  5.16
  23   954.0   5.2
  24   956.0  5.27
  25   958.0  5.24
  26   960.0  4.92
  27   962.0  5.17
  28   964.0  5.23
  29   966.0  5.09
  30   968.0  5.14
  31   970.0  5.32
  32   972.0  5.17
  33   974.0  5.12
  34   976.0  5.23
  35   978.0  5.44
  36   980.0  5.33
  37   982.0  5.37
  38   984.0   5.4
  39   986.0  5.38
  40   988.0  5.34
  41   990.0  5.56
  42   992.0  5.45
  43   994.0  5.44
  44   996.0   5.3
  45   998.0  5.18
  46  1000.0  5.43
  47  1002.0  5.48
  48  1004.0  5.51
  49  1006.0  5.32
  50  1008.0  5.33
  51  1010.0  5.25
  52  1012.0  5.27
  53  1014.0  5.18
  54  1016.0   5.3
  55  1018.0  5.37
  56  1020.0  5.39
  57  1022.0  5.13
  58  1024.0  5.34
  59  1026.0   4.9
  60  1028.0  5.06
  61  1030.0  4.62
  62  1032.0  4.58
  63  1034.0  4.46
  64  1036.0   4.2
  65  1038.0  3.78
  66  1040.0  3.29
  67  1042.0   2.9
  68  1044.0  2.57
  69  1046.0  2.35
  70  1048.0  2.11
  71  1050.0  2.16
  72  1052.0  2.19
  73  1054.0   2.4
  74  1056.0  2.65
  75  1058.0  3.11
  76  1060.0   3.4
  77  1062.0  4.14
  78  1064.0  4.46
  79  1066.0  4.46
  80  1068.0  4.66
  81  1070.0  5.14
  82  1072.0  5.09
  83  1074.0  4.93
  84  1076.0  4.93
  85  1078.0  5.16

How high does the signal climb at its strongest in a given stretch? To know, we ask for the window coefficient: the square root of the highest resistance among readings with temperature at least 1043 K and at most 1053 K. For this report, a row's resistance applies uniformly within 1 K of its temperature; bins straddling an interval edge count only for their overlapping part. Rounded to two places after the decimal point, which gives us 1.60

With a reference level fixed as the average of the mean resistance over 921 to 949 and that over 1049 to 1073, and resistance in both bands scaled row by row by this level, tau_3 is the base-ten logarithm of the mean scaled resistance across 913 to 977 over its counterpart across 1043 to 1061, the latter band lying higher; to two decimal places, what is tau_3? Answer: 0.31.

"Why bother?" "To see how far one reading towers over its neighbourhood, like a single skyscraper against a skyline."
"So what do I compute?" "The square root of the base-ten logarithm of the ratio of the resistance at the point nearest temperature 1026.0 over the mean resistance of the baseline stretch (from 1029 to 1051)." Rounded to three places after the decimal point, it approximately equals 0.404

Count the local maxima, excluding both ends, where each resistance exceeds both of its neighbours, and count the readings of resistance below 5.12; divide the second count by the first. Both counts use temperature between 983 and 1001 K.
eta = 0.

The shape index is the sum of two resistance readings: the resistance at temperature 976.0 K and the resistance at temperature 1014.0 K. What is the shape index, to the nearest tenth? 10.4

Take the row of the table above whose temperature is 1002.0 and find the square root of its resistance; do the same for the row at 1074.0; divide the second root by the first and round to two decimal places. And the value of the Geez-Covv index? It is 0.95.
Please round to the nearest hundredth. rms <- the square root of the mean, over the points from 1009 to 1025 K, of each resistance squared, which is 5.28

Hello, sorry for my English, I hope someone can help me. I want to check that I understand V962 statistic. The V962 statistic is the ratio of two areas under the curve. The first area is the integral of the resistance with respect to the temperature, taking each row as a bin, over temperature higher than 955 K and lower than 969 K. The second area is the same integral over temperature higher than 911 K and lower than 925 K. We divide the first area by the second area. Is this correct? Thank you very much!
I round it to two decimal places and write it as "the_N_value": 0.98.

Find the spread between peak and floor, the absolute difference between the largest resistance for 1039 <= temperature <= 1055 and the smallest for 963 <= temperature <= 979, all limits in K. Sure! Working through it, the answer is 1.8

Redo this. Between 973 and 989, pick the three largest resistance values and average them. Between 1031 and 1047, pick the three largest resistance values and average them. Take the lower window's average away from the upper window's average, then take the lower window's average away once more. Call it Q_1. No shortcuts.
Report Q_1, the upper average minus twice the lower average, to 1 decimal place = -6.4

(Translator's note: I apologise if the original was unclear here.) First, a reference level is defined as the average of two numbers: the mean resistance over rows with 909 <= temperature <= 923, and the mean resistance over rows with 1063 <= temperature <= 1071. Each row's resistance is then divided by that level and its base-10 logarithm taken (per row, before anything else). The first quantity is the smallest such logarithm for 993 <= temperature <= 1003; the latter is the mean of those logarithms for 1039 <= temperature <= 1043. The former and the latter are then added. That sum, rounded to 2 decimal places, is -0.19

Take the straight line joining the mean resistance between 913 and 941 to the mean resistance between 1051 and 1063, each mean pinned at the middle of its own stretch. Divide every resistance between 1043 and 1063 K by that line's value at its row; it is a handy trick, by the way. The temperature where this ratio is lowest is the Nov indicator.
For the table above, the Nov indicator 1048.0 K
